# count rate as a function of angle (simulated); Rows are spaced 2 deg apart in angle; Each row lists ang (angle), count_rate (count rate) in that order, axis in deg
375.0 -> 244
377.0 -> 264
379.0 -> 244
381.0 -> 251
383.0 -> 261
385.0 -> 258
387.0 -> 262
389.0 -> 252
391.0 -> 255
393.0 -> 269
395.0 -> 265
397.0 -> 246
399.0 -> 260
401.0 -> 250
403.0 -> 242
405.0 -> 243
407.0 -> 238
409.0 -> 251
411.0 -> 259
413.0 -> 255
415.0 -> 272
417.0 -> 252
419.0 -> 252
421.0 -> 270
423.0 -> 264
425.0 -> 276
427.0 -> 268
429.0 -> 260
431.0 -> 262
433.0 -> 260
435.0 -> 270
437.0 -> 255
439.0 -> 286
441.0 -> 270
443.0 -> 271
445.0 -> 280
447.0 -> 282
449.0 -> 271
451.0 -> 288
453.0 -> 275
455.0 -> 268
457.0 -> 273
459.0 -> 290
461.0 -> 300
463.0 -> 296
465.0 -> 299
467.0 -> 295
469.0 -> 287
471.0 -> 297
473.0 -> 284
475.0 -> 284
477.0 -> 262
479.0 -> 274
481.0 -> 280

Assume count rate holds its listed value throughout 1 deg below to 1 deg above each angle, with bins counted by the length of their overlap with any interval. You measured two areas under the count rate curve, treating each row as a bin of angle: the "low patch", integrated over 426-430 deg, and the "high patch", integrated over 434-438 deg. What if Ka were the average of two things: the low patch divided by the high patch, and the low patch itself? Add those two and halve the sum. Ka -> 529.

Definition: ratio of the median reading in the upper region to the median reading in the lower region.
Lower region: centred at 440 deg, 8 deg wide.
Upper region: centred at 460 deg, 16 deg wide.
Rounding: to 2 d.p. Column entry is 1.08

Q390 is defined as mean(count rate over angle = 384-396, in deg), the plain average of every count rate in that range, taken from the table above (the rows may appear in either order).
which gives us 260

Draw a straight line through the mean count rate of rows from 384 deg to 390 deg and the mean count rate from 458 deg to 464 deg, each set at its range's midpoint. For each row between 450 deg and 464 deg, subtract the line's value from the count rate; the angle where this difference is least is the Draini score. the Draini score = 455.0 deg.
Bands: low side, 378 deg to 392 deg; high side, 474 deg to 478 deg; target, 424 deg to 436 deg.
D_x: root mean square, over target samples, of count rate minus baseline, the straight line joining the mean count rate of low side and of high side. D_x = 6.6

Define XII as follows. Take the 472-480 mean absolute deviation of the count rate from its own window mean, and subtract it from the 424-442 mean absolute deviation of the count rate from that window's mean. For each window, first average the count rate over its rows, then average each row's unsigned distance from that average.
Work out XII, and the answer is -1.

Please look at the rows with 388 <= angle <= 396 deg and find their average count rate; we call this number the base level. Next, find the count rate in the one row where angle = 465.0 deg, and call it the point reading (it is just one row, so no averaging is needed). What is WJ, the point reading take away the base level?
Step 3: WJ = 39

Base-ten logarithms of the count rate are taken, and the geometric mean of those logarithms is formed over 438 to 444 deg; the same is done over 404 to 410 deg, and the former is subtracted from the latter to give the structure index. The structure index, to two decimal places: -0.05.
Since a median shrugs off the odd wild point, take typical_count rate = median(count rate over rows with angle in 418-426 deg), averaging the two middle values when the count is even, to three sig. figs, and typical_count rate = 267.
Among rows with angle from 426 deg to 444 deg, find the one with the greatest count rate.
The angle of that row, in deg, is 439.0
